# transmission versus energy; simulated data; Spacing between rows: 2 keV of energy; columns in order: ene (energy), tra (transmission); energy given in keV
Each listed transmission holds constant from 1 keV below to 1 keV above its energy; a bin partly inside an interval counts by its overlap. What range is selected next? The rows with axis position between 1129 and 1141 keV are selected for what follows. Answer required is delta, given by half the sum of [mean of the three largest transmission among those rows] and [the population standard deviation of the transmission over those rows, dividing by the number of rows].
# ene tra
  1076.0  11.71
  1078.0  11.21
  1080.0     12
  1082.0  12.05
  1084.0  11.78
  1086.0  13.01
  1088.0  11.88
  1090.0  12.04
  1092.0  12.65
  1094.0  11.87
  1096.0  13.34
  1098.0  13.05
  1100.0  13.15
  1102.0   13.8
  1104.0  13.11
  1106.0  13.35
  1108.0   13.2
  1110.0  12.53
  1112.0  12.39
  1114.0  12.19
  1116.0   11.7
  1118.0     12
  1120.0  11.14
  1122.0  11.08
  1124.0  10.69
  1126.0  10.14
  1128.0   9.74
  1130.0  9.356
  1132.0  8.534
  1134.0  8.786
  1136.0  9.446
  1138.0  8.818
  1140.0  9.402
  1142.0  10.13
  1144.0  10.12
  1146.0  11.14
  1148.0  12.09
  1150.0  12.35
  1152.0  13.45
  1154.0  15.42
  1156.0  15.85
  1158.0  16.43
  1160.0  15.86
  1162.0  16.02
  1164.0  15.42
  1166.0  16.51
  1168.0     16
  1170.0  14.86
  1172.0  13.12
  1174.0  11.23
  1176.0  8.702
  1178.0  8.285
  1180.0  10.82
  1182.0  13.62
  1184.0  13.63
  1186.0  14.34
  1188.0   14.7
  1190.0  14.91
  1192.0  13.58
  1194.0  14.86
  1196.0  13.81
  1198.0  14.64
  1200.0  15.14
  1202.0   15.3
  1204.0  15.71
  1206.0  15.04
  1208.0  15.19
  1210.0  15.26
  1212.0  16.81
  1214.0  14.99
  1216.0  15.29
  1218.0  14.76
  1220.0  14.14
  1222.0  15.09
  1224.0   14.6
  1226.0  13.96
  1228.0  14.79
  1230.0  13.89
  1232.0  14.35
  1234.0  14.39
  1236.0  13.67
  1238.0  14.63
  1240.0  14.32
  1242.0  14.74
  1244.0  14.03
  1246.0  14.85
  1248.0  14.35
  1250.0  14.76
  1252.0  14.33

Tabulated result 4.9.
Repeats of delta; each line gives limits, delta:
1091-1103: 7.0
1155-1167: 8.3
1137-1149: 6.1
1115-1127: 6.1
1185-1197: 7.7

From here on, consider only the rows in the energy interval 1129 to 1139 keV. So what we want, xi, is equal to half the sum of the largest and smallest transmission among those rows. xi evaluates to 9.0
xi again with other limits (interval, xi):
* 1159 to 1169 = 16.0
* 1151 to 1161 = 14.9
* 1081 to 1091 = 12.4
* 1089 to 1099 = 12.6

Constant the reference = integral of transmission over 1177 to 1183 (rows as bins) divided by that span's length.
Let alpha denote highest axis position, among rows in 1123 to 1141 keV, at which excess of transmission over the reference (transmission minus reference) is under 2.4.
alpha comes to 1140.0 keV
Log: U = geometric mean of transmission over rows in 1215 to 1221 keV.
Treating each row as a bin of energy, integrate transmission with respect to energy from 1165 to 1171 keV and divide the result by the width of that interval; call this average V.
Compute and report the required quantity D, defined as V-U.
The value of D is 1.1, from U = 14.7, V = 15.8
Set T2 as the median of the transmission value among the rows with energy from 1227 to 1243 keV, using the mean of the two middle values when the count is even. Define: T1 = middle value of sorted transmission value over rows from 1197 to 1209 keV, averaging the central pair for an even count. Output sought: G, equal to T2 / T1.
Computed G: 0.95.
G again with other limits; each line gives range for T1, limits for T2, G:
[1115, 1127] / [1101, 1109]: 1.19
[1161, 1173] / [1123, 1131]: 0.63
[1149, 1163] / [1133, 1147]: 0.60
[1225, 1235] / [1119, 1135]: 0.69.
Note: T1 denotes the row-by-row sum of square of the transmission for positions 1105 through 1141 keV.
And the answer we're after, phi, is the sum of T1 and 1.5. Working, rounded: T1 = 2144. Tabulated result 2146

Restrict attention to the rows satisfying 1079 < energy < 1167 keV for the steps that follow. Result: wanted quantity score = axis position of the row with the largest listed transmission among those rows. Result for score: 1166.0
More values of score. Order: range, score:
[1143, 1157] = 1156.0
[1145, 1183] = 1166.0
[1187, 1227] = 1212.0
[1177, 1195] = 1190.0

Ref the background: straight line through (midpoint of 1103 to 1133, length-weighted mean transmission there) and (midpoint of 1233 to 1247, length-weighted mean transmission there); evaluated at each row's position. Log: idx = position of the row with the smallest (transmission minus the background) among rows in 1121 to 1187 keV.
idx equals 1178.0 keV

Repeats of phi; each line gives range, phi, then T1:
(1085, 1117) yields 2590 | 2588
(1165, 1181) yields 1311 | 1309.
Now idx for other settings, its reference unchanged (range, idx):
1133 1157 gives 1138.0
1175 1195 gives 1178.0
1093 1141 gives 1132.0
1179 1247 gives 1180.0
